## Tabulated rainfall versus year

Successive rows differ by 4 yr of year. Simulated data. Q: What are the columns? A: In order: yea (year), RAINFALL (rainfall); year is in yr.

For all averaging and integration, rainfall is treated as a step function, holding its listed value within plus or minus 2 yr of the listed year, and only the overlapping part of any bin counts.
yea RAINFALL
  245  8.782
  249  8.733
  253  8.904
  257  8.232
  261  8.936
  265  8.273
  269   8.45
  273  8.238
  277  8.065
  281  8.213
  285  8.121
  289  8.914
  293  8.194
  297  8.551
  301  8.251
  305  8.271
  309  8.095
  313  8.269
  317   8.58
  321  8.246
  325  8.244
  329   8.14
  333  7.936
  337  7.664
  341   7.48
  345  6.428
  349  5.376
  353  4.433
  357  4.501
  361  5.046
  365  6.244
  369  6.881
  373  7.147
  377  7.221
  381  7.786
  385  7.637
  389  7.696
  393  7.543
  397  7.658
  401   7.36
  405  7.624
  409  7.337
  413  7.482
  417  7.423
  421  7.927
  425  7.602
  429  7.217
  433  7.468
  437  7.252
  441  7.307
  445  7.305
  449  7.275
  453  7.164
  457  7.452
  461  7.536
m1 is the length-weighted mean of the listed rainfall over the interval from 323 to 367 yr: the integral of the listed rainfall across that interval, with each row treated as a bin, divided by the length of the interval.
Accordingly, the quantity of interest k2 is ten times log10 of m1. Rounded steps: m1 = 6.5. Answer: 8.1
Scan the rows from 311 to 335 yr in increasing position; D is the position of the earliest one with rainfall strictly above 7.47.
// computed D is 313 yr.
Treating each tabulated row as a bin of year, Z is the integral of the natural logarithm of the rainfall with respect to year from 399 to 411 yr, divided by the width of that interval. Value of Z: 2.0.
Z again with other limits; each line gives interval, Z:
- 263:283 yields 2.1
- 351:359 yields 1.5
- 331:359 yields 1.8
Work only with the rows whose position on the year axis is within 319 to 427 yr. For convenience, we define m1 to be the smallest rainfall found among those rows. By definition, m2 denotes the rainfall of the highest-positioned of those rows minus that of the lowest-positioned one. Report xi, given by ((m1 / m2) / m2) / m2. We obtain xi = -17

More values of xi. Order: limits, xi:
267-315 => -1360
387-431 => -66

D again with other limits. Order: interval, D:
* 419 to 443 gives 421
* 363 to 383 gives 381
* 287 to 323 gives 289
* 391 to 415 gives 393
